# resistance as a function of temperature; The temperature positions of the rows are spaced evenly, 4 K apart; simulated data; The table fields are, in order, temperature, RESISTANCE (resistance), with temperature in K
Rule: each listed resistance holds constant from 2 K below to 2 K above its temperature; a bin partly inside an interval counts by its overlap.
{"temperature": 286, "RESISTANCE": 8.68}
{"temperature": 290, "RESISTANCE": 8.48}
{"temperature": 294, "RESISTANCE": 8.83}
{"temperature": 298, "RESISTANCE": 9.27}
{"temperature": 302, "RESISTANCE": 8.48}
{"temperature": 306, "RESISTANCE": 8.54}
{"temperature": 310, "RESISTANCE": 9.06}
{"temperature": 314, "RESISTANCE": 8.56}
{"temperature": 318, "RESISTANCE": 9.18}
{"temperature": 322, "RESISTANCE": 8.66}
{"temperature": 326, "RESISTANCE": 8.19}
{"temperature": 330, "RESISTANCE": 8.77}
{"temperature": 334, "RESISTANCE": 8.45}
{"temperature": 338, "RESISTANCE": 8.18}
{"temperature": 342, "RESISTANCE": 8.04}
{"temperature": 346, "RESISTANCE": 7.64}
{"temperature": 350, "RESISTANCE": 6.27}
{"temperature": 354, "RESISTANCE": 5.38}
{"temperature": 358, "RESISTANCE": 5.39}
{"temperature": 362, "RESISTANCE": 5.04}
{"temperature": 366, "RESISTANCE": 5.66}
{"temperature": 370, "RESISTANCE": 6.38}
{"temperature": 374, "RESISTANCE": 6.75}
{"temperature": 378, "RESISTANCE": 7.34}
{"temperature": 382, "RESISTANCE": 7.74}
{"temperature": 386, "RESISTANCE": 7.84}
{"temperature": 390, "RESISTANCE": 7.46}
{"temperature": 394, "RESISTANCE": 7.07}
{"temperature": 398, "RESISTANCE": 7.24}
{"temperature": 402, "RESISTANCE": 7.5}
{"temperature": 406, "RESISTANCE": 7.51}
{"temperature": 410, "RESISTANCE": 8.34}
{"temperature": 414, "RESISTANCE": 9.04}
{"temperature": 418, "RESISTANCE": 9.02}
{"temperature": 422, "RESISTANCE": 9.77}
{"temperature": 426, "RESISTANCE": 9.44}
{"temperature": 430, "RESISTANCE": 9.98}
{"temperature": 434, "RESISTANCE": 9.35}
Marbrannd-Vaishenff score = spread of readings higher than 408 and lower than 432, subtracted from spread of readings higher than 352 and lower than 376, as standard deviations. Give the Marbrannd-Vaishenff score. 0.1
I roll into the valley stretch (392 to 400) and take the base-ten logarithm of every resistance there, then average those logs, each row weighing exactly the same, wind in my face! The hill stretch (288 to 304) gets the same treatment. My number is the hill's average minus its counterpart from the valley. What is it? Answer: 0.088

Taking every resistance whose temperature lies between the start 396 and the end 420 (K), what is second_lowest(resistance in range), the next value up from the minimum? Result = 7.5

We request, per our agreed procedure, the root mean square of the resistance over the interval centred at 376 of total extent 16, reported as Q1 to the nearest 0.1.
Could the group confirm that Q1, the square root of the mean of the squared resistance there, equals 7.1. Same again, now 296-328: 8.7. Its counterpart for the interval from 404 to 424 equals 8.8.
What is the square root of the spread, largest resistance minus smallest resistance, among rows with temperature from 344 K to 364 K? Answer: 1.6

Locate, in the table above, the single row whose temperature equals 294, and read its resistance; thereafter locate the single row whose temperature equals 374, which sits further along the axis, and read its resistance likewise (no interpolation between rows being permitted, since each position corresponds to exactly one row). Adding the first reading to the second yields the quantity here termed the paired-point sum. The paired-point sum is 15.6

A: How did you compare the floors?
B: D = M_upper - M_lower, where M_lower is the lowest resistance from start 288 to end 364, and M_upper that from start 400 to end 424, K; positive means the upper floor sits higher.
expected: 2.5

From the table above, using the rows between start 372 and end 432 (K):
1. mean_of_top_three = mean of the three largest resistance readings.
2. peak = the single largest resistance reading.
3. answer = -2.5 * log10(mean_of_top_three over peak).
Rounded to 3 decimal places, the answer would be 0.028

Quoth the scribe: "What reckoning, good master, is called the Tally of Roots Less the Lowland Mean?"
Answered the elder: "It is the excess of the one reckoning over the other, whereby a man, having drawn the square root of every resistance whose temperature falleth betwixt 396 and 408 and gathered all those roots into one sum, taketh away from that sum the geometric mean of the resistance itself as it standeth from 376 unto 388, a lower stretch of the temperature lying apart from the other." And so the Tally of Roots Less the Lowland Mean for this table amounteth 1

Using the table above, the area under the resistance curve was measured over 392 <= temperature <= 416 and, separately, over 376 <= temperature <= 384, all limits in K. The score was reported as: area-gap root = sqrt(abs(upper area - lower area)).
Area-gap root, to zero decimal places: 11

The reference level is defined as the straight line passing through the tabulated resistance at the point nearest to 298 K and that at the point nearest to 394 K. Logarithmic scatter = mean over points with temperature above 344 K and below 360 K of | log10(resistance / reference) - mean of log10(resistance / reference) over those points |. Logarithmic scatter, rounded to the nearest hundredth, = 0.05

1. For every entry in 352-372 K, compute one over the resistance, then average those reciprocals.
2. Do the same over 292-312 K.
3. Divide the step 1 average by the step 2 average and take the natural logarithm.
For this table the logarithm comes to 0.5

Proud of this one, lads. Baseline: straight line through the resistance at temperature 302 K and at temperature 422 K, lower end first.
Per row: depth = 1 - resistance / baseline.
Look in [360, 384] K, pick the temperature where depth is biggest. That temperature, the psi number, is 362 K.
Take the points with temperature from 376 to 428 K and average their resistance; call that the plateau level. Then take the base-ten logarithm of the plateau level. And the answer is 0.91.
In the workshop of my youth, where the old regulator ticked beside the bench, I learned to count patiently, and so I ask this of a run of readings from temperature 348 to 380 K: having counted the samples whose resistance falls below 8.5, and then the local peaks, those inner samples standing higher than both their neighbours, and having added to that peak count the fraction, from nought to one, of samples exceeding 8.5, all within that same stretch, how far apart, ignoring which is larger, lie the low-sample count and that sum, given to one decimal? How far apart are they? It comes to 7.0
